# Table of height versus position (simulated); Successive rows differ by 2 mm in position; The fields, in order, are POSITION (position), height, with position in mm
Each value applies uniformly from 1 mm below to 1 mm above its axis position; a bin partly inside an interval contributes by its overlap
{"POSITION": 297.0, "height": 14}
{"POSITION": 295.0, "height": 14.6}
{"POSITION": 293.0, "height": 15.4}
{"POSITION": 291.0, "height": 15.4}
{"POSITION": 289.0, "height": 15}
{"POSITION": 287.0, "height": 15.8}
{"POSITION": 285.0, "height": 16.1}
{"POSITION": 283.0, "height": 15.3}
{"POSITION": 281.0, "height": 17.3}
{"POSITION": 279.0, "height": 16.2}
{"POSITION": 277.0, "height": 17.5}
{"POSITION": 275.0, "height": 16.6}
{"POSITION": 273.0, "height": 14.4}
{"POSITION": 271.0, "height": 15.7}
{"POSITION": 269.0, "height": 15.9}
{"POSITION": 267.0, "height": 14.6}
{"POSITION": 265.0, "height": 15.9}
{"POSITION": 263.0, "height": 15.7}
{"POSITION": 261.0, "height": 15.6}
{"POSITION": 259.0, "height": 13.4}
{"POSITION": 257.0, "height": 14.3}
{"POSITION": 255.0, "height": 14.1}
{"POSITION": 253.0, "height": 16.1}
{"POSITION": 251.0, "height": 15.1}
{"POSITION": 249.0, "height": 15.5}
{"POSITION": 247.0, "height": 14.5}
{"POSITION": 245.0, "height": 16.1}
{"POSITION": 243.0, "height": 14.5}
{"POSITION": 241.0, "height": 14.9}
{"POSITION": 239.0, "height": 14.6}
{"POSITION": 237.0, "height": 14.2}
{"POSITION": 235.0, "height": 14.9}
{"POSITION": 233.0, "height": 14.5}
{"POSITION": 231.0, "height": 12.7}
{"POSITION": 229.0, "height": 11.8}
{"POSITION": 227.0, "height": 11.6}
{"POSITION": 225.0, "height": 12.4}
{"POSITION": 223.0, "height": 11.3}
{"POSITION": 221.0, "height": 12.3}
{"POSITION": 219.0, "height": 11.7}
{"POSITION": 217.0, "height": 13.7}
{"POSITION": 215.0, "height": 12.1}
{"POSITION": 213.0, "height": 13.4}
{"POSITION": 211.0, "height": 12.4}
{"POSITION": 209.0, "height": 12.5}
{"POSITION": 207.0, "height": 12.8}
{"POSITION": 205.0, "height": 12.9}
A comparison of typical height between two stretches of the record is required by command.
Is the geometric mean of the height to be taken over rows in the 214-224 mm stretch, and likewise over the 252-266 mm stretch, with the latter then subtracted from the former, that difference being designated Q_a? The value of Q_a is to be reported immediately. -2.8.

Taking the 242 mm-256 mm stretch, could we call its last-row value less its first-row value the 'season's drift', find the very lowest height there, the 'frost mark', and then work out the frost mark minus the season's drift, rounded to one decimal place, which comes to 14.5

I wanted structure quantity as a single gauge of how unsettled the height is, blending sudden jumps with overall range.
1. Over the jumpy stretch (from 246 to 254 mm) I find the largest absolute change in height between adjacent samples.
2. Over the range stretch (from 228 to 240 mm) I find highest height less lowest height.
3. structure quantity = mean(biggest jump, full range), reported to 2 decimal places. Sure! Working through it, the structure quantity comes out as 2.05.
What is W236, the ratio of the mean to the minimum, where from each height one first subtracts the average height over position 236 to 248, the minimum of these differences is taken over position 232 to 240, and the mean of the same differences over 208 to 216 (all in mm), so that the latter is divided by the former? 4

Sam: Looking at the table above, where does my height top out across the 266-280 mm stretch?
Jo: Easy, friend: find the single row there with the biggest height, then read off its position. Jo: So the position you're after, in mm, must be 277.0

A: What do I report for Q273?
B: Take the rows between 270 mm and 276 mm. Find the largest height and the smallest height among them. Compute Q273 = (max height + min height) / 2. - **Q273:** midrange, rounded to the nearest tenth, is 15.5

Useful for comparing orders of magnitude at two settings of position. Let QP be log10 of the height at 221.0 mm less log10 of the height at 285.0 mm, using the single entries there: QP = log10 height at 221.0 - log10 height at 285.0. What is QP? -0.12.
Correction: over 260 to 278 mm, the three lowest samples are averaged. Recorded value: 14.9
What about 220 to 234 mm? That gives 11.6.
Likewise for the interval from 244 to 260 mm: 13.9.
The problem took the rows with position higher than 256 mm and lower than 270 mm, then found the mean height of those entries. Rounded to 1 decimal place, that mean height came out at 15.1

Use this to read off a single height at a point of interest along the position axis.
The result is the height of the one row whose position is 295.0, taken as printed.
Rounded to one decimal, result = 14.6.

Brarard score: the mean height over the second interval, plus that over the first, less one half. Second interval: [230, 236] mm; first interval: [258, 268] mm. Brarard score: 28.6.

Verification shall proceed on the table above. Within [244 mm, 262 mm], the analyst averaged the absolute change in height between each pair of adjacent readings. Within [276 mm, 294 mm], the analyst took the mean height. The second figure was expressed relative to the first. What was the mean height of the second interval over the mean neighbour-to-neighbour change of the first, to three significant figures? 13.8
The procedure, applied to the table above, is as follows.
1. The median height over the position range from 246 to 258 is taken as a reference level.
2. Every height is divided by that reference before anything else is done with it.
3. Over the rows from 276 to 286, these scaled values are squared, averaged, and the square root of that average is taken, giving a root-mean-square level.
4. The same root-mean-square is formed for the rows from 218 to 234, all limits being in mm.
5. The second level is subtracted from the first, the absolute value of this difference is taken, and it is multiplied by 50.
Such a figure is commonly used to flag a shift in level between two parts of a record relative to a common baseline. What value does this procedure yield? 14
